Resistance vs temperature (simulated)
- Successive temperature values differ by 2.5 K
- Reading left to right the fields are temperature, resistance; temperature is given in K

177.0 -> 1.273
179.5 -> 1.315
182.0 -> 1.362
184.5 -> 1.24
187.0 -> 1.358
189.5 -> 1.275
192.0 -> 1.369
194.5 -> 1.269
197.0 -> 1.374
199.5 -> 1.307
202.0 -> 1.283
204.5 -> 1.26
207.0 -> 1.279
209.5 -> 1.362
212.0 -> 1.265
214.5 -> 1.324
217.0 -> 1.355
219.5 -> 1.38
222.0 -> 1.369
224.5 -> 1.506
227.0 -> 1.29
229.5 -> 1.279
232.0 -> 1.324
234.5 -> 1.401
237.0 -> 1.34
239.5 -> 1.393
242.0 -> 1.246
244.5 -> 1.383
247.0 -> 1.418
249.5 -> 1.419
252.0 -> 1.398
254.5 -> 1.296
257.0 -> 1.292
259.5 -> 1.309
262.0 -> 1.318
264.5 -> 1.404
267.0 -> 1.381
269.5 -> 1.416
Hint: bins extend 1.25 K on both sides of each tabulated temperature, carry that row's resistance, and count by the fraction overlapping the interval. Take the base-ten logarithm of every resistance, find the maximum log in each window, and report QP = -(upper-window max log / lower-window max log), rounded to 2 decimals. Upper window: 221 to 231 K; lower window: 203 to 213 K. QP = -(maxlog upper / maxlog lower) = -1.33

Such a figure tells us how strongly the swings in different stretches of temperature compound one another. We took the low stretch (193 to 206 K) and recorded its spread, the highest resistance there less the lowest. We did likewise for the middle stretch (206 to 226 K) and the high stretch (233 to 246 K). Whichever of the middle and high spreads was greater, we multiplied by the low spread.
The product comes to 0.027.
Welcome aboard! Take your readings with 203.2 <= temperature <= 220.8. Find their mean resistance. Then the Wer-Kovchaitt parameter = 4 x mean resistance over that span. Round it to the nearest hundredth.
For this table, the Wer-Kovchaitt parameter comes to 5.27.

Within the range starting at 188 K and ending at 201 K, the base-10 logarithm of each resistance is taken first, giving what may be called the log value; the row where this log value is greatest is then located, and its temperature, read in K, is 197.0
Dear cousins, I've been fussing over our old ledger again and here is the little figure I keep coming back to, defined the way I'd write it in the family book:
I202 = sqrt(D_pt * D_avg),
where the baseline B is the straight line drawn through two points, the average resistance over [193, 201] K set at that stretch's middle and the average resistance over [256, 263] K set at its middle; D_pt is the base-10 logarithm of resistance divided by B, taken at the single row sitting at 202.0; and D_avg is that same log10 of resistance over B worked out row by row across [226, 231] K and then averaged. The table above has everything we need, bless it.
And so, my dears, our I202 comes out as 0.010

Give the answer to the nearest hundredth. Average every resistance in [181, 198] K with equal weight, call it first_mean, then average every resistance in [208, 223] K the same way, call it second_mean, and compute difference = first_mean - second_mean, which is -0.02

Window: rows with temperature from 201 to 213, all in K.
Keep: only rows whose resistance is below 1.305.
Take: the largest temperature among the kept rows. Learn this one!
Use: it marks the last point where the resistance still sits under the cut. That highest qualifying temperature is 212.0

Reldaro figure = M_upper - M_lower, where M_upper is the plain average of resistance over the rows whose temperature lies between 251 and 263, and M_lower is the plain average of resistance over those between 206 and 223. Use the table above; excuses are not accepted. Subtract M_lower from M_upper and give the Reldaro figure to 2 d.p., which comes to -0.01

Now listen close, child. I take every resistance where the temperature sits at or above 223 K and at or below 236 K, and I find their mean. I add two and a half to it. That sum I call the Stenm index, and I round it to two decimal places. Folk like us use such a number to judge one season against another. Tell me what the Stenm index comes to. 3.86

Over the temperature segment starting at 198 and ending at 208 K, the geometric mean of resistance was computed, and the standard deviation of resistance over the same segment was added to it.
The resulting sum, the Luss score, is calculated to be 1.30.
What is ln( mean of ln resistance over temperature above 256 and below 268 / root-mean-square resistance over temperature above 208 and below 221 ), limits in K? -1.52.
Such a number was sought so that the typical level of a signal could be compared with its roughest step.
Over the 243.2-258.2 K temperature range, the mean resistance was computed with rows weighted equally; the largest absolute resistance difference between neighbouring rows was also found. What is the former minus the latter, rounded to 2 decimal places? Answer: 1.27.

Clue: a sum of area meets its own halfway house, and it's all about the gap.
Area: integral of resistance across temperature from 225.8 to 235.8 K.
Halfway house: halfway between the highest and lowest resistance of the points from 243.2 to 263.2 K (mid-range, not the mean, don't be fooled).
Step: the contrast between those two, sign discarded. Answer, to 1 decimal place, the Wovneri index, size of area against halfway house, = 11.9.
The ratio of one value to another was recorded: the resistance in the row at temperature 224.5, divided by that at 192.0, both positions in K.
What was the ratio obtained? 1.10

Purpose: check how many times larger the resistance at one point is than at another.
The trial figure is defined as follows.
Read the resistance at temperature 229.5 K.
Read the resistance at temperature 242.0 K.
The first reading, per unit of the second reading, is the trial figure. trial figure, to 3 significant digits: 1.03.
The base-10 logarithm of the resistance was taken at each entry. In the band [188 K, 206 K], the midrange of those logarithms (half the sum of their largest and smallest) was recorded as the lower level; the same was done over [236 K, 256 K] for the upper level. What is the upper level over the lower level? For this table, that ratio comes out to 1.04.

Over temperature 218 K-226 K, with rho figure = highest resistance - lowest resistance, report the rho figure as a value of 0.137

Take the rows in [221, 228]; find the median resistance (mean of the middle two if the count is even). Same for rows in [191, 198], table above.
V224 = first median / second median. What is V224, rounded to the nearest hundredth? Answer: 1.00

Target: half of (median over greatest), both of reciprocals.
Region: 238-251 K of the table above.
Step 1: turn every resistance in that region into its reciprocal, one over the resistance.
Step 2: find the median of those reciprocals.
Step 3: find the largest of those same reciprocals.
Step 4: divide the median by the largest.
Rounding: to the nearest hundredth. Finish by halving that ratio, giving 0.45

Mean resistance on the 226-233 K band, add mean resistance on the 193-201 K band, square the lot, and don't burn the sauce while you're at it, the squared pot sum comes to 6.83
